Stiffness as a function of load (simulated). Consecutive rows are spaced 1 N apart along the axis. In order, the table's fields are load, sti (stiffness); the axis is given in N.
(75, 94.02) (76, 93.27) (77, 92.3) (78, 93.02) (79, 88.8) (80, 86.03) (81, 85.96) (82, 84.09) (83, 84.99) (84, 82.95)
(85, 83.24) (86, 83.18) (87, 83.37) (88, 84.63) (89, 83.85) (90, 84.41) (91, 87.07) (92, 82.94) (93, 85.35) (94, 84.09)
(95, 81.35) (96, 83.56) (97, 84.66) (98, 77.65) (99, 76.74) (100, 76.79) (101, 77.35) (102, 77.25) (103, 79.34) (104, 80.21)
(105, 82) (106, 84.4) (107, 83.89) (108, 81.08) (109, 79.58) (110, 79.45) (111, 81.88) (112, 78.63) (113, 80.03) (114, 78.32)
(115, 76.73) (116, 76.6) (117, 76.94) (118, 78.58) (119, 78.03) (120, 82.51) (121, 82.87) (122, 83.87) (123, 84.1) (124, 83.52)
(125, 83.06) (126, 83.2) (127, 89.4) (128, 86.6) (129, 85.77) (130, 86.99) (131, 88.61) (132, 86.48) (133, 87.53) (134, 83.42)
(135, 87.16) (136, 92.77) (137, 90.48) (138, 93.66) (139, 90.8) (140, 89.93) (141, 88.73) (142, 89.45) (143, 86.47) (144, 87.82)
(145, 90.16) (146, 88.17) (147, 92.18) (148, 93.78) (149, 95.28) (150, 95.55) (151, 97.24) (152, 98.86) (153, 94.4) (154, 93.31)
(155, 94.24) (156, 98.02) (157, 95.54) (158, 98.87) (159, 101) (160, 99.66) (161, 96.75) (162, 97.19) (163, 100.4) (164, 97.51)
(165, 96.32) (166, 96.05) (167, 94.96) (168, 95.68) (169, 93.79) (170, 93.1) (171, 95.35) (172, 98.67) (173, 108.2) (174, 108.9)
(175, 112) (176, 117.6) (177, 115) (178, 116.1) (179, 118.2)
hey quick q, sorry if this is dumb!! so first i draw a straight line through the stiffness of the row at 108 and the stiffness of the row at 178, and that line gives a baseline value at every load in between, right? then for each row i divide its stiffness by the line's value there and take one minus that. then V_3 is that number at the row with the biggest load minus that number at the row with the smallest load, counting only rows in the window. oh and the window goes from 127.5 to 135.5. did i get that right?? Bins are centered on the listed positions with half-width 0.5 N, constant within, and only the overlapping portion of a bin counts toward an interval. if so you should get 0.03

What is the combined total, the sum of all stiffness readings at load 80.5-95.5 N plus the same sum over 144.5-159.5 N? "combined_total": 2688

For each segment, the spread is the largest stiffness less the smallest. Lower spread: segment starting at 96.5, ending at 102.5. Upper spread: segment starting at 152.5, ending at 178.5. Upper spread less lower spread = 17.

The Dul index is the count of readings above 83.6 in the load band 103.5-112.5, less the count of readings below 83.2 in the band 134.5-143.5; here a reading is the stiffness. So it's 2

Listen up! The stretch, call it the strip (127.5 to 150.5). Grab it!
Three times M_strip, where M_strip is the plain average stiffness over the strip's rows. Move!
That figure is 268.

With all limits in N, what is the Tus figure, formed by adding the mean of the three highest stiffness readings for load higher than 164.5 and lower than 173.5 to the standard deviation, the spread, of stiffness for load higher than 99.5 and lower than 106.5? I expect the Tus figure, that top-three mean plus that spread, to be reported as 104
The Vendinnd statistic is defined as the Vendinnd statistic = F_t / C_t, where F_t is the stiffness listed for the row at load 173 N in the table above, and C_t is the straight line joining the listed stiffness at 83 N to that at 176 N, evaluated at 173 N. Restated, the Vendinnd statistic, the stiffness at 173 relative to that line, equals 0.928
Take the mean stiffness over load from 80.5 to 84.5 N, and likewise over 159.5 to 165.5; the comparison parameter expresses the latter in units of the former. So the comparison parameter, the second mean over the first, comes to 1.16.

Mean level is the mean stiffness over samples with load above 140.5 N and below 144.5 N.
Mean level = 88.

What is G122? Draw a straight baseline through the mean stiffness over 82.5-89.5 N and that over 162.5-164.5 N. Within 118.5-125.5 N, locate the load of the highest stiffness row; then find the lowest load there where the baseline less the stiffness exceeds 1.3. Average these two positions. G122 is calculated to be 121.0 N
